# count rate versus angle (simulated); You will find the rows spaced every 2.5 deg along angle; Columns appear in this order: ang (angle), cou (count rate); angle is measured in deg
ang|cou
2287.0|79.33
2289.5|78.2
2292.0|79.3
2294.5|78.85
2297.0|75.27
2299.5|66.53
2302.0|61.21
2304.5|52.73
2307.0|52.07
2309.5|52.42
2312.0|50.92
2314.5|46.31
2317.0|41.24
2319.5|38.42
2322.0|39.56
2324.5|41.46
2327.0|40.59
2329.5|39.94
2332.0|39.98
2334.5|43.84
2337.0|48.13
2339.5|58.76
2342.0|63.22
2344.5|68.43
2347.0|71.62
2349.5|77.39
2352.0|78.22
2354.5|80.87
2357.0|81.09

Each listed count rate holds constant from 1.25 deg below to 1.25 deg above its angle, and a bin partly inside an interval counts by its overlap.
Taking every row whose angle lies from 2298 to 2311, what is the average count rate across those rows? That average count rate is 57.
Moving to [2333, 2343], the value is 53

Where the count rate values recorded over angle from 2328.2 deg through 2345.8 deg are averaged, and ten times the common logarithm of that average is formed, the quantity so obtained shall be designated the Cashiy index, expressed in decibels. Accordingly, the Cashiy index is 17.1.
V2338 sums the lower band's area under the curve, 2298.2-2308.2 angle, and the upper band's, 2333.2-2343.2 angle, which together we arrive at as 1116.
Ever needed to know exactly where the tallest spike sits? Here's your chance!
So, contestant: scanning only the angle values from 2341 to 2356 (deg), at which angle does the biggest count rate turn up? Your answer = 2354.5 deg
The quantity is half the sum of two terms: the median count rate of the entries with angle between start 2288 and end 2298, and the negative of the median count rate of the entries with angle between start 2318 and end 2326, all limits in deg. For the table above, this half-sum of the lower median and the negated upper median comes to 19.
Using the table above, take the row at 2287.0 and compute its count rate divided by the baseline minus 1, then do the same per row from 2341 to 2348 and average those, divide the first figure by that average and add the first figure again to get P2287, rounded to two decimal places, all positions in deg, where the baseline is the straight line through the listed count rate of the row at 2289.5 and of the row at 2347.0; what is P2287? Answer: -0.18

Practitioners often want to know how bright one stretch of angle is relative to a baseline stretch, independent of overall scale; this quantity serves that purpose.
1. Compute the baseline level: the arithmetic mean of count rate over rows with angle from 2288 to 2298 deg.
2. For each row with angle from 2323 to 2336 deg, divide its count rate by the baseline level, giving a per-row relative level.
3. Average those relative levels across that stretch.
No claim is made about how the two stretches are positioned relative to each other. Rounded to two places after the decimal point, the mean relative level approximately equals 0.53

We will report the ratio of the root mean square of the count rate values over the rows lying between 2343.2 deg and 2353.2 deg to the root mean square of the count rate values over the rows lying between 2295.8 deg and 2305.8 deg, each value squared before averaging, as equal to 1.1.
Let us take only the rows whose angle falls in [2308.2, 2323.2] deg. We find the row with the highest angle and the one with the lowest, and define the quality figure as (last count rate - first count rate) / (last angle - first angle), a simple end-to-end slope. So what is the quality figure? -1.0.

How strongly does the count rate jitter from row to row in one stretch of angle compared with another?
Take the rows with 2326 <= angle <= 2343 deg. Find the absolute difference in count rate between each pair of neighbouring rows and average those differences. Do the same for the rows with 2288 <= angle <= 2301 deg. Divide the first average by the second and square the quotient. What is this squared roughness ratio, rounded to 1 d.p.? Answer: 1.3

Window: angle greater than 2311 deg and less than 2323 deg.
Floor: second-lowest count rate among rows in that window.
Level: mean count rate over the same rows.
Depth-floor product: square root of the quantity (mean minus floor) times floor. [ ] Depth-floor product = 12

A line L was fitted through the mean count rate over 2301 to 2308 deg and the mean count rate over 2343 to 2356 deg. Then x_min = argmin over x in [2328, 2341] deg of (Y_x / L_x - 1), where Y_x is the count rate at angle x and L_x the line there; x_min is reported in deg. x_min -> 2332.0 deg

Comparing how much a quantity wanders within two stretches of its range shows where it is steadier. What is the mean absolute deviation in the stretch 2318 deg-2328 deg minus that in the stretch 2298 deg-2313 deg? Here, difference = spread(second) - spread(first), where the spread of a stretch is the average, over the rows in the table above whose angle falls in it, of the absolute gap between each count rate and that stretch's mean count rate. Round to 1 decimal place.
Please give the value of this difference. -4.2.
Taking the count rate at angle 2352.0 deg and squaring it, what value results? 6118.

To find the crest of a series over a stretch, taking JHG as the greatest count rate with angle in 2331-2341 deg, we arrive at 58.76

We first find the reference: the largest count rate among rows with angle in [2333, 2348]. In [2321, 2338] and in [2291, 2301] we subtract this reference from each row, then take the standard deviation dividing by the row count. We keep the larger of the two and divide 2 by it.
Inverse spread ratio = 0.39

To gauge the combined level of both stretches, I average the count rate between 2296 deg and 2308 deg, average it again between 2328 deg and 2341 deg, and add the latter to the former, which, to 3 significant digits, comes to 108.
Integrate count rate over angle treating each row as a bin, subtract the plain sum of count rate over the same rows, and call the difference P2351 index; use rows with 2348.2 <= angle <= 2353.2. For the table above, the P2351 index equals 233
